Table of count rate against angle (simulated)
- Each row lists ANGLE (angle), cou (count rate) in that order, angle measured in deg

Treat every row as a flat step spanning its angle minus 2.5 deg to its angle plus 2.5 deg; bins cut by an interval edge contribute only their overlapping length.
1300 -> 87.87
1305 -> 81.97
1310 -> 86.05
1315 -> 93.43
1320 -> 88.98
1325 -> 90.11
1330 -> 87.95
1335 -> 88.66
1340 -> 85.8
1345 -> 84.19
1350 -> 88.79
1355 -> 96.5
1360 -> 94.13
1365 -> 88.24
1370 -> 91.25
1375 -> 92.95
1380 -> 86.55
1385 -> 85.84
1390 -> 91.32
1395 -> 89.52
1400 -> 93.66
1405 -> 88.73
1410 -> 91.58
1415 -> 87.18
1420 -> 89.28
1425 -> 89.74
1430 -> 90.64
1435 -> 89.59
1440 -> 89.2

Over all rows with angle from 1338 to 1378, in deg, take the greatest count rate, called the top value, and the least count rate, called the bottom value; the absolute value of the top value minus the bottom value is 12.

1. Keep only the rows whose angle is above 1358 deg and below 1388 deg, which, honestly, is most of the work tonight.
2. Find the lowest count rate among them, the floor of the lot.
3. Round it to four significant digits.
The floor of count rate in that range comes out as 85.84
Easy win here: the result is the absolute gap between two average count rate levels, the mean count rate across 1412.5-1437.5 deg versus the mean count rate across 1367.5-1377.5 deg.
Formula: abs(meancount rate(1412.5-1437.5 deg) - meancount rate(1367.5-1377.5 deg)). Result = 2.8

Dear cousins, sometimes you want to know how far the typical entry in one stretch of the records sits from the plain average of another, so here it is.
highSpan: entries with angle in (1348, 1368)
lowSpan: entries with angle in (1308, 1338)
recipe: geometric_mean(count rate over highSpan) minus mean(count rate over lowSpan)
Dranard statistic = 2.7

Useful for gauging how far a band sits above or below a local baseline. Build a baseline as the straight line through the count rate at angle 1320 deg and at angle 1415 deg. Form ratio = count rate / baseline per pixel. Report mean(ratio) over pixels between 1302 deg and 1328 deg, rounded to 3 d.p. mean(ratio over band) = 0.989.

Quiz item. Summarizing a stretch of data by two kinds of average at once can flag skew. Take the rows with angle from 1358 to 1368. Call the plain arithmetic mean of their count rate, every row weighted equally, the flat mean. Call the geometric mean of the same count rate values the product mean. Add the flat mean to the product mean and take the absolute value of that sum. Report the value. 182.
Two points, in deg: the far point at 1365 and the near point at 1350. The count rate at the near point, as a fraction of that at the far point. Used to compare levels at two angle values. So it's 1.01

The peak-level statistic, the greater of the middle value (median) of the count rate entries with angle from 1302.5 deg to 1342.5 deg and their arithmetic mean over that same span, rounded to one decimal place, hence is 88.3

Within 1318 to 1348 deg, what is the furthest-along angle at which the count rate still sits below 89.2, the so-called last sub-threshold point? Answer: 1345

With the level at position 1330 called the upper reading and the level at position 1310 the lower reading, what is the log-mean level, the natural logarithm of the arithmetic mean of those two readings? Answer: 4.47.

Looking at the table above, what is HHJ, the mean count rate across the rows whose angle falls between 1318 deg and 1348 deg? 87.6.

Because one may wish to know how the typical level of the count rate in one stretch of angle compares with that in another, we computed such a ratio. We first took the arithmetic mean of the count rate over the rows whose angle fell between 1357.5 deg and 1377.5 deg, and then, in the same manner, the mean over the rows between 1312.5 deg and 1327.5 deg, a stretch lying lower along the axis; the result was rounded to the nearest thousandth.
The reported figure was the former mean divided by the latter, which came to 1.009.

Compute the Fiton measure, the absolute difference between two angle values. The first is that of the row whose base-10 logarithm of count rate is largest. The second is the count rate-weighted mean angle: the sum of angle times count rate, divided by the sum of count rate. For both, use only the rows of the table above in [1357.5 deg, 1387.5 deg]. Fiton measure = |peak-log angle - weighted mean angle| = 12.3 deg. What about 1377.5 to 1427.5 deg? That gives 2.6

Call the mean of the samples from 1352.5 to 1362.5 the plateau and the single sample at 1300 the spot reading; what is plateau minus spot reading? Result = 7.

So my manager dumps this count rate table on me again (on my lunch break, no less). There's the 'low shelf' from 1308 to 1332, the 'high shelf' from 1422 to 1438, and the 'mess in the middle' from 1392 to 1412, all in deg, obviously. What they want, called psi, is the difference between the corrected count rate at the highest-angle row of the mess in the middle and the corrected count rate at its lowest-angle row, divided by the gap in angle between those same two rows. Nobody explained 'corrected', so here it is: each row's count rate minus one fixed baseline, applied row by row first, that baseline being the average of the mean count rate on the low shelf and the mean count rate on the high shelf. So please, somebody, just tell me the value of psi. 0.14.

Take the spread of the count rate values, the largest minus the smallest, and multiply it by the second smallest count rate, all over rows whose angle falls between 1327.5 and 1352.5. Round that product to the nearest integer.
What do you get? 395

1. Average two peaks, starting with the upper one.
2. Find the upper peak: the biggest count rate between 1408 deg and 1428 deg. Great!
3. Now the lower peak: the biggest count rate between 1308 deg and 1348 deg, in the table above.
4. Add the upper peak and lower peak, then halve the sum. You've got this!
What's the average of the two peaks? 92.5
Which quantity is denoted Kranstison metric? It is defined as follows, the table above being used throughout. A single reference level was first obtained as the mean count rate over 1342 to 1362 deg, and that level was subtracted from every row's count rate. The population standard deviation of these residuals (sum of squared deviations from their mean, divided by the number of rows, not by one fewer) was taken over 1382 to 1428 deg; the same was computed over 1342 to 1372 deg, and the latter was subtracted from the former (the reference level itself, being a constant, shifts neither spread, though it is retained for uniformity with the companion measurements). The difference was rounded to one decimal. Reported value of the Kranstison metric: -1.8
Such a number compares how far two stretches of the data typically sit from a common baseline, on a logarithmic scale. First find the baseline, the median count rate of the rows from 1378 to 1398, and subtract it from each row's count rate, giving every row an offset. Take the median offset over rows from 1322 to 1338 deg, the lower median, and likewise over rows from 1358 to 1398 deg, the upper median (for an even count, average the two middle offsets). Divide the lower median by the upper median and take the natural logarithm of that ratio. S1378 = -1.3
